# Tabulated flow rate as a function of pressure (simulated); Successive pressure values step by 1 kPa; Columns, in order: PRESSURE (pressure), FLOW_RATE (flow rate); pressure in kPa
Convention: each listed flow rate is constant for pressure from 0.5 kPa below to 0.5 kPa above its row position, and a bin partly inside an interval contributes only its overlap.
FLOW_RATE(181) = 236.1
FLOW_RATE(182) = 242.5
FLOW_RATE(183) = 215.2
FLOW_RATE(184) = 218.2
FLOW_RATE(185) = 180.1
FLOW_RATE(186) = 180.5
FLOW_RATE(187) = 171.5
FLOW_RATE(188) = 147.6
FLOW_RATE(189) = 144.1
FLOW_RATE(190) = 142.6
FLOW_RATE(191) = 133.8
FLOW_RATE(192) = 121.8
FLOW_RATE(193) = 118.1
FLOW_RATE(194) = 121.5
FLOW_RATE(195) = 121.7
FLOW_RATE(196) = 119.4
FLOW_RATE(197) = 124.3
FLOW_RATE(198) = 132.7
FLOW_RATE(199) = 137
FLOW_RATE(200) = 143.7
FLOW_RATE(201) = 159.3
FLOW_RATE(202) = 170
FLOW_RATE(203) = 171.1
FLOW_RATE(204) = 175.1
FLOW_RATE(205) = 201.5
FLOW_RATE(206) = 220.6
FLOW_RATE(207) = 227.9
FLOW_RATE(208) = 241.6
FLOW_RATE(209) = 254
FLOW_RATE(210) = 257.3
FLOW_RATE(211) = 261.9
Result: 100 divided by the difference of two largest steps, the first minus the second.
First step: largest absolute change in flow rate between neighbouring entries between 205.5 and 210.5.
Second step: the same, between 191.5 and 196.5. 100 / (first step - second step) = 10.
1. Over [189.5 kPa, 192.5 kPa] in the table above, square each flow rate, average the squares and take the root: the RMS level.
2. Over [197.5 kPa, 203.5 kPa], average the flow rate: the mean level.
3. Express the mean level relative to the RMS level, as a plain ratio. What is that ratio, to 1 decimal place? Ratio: 1.1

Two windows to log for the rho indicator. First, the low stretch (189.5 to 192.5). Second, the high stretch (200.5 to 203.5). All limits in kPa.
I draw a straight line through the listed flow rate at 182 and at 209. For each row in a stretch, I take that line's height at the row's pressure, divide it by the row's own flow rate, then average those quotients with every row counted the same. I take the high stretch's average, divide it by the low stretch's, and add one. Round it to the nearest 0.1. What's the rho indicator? 1.8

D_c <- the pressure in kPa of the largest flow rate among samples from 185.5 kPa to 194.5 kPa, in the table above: 186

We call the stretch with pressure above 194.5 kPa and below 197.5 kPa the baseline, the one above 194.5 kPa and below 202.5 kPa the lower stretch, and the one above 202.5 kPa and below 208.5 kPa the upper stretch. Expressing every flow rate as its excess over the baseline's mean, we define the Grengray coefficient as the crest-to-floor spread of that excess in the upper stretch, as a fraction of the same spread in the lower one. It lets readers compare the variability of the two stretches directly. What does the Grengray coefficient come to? 1.4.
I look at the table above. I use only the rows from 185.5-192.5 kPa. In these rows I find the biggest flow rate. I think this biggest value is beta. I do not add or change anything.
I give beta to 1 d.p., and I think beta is 180.5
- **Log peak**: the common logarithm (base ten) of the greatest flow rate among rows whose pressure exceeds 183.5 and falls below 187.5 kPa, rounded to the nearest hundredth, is 2.34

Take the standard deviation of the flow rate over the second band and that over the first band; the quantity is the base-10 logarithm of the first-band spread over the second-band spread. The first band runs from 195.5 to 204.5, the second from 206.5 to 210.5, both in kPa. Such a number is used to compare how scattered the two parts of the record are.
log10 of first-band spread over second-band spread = 0.2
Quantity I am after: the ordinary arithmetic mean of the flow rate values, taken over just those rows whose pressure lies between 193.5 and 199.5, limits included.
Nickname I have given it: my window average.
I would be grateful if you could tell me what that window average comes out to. 126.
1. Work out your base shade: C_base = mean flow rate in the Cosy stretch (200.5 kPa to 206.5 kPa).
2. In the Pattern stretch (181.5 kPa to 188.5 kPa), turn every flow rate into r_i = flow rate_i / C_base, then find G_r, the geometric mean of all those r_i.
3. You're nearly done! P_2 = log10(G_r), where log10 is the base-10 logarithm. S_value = 0.02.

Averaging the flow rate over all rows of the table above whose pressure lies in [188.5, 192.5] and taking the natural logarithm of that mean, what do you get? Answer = 4.9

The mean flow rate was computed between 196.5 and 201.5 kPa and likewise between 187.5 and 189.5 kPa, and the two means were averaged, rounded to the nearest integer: 143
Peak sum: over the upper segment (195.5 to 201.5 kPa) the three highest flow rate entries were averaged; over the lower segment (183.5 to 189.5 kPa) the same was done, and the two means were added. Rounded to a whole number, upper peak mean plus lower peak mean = 340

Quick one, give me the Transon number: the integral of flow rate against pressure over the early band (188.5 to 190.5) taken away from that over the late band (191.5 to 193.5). -47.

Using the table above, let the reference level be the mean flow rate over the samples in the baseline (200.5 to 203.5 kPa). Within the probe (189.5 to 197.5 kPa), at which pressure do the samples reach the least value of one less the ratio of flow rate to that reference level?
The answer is 190 kPa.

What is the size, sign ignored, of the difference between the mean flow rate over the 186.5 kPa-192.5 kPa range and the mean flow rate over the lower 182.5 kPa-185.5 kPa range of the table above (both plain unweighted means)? 61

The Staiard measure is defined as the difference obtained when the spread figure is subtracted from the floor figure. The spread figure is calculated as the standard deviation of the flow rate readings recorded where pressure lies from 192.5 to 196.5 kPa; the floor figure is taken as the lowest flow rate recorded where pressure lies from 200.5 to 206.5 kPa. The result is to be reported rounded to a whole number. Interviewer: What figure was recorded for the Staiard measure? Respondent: 158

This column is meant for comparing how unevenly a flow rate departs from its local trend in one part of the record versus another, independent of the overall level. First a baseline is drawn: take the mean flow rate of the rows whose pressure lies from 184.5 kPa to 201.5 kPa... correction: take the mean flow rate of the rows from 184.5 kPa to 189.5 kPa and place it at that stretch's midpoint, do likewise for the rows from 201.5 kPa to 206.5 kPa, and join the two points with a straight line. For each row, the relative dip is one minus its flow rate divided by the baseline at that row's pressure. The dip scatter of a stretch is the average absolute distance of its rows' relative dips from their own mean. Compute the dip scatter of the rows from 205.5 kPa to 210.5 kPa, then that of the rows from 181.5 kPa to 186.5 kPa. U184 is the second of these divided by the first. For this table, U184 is 2.6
